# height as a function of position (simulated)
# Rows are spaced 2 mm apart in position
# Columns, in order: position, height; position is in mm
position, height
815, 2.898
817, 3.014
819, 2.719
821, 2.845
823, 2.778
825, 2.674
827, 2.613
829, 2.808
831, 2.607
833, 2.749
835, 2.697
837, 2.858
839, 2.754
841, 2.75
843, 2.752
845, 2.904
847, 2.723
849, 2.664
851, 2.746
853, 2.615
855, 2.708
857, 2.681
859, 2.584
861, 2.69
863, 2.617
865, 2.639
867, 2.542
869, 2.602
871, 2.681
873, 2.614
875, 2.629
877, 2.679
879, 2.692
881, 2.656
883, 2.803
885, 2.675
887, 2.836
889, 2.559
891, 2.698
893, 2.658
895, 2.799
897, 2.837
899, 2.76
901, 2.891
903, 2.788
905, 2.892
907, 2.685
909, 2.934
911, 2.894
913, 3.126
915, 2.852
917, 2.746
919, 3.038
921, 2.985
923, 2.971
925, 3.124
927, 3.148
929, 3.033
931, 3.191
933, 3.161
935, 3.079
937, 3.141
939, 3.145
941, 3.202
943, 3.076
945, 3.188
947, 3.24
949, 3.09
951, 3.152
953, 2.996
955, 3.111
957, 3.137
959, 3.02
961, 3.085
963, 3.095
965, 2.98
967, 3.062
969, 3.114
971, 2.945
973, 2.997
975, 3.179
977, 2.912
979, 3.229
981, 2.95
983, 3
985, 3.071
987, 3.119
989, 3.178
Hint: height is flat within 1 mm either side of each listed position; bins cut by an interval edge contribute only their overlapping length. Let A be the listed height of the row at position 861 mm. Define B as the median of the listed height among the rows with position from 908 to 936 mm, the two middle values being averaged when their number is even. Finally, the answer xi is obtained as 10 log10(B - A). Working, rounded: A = 2.69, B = 3.04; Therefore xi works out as -5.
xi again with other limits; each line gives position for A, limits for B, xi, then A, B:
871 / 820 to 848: -12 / 2.681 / 2.75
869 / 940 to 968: -3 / 2.602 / 3.09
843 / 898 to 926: -9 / 2.752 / 2.89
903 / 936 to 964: -5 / 2.788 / 3.12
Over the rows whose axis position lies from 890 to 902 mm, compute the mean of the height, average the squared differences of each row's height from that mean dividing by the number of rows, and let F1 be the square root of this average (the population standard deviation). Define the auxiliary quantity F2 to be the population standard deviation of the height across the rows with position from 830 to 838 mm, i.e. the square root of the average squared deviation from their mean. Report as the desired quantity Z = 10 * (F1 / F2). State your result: 9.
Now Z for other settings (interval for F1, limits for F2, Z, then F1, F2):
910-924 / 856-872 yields 23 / 0.12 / 0.050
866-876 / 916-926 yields 4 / 0.04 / 0.125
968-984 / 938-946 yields 23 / 0.11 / 0.049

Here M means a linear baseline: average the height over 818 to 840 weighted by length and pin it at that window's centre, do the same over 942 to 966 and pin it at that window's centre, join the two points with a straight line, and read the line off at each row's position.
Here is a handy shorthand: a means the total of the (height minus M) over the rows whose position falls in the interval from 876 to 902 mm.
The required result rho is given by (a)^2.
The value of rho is 5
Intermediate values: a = -2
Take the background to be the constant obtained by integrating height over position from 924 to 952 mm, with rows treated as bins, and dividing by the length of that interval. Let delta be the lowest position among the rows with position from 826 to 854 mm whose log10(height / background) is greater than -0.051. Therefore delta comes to 829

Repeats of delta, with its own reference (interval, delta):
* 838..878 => 845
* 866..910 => 883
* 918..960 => 919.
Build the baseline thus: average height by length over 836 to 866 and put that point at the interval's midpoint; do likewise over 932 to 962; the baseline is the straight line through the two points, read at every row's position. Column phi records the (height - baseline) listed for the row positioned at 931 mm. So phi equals 0.14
